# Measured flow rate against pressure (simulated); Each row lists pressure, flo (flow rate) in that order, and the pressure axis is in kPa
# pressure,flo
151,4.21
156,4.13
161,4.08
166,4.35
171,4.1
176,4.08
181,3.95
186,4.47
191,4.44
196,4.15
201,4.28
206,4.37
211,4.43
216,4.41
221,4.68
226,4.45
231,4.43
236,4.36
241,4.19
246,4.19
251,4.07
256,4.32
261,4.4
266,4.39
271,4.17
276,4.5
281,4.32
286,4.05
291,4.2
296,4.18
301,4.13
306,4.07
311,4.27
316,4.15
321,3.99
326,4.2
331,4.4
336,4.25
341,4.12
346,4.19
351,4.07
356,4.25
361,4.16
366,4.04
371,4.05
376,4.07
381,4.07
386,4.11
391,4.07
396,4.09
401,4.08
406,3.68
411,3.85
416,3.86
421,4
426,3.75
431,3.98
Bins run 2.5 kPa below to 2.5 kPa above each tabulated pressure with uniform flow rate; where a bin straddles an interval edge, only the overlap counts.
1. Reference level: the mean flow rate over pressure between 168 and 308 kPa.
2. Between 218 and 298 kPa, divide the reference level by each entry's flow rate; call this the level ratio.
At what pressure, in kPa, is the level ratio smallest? 221 kPa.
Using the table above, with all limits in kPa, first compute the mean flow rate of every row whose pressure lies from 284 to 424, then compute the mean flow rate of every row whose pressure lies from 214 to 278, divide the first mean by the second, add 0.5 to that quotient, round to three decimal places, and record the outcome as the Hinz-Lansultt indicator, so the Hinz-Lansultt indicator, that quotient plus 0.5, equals 1.441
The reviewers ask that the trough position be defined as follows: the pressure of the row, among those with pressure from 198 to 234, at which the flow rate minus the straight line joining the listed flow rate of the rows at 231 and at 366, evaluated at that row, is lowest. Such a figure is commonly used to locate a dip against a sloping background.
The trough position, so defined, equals 201 kPa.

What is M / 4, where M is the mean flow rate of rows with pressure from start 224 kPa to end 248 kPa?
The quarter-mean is 1.08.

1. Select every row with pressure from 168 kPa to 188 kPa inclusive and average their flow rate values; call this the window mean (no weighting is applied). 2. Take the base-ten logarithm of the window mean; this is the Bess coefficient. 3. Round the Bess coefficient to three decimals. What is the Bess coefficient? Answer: 0.618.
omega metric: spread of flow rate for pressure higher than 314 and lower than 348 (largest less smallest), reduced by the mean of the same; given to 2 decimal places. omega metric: -3.78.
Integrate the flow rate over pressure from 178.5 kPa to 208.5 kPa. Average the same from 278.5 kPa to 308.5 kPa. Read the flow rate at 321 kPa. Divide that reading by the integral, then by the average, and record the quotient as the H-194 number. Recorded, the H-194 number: 0.0075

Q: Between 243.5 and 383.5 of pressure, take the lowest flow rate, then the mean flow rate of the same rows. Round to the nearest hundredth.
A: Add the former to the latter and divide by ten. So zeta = 0.82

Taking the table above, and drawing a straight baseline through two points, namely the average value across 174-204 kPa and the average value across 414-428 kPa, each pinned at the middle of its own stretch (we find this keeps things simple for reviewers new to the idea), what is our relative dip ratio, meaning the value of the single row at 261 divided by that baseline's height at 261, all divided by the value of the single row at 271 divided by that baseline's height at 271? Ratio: 1.05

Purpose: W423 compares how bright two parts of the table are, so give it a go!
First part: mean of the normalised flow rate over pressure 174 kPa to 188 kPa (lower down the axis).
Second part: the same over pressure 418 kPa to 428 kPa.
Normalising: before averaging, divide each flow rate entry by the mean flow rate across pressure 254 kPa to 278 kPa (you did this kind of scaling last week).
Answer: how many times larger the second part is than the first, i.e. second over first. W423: 0.93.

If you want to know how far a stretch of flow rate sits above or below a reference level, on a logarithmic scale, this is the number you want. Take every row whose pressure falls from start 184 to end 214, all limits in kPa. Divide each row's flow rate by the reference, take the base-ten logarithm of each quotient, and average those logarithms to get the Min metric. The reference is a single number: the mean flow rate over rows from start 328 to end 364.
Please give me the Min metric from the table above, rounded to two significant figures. 0.015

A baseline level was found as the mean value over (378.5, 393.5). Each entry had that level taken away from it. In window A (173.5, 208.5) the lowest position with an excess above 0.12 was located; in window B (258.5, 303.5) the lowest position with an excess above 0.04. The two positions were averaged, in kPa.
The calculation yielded 223.5 kPa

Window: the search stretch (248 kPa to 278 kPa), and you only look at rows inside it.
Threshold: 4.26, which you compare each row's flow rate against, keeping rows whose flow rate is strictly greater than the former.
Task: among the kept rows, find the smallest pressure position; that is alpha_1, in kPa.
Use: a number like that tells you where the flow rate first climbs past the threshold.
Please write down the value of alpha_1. 256 kPa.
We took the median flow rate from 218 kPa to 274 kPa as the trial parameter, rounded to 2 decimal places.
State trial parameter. 4.36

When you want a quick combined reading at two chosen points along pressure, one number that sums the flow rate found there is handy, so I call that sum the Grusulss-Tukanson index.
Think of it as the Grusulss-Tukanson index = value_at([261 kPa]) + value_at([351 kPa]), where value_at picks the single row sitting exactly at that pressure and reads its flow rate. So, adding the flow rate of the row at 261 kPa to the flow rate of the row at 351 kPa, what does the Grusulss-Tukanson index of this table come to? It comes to 8.47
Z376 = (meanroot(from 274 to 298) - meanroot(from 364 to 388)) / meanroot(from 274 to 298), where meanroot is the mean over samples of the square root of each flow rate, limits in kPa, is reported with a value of 0.021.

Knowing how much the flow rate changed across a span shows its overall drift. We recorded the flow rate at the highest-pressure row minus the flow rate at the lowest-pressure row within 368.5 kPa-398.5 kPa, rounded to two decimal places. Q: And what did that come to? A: 0.04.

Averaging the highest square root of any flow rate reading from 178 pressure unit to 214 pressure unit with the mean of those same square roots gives 2.09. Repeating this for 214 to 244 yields 2.13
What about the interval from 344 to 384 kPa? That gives 2.04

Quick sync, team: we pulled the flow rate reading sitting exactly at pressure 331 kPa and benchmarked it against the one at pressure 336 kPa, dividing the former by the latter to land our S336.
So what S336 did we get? 1.04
